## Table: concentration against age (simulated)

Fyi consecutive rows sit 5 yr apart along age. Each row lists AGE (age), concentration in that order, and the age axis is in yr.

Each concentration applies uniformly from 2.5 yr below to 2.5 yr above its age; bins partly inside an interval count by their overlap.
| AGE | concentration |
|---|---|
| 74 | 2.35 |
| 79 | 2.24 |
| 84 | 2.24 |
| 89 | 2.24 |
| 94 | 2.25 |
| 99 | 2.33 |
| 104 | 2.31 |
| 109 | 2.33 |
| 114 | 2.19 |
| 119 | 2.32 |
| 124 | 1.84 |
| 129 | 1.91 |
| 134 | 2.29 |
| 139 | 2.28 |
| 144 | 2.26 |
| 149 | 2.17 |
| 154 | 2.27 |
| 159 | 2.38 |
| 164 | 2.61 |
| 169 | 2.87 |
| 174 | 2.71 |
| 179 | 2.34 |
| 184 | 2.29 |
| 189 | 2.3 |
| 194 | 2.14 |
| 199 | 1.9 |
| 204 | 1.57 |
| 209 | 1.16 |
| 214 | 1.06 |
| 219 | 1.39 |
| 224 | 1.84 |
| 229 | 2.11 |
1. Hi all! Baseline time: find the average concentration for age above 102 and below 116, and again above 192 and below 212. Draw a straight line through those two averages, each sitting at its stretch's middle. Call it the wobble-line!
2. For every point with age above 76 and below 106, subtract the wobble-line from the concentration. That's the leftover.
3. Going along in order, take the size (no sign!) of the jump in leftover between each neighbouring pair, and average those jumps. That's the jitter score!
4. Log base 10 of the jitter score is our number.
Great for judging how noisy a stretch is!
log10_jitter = -1.3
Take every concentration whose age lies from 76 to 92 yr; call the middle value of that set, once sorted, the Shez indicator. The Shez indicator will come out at 2.24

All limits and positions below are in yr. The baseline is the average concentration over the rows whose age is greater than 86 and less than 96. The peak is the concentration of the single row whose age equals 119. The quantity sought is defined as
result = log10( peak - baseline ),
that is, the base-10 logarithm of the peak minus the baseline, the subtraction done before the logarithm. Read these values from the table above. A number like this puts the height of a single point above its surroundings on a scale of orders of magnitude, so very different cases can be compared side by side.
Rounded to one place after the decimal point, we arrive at -1.1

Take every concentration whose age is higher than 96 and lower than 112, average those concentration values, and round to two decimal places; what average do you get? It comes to 2.32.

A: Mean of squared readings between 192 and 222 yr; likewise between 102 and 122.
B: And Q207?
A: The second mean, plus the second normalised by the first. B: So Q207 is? 7.3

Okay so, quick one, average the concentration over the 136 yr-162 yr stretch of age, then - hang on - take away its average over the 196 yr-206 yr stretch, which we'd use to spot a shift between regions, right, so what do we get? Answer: 0.5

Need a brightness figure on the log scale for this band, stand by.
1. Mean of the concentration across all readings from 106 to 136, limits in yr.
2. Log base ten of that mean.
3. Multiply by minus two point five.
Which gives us -0.83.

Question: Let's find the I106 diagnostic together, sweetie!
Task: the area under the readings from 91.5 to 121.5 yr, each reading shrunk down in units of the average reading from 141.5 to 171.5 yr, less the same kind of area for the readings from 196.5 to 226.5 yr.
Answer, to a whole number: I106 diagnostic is 10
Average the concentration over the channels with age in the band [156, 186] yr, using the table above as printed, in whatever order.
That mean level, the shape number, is 2.5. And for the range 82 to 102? 2.3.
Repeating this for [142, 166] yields 2.3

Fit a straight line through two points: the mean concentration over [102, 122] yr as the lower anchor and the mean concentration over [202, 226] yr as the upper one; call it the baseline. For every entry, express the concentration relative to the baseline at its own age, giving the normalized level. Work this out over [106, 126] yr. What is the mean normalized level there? 0.97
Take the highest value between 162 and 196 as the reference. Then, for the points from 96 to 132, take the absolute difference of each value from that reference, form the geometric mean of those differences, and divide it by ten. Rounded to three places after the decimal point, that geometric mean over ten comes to 0.067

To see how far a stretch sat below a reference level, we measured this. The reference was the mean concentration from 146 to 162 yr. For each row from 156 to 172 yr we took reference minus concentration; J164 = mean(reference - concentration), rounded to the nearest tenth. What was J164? -0.3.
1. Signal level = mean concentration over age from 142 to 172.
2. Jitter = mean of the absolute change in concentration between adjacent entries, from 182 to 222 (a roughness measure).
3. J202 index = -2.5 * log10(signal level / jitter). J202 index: -2.58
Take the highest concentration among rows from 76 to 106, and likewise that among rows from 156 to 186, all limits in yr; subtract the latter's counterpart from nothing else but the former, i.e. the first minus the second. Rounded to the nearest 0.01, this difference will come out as -0.54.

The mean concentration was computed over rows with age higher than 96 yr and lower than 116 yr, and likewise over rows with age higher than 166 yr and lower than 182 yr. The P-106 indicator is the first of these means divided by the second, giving 0.87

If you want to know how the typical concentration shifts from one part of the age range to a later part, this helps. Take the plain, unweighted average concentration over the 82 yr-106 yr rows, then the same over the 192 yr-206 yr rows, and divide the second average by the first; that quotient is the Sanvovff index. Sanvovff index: 0.82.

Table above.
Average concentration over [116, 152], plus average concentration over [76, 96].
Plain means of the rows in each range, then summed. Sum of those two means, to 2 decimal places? 4.40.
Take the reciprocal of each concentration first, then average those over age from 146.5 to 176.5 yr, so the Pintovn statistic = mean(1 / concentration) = 0.404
